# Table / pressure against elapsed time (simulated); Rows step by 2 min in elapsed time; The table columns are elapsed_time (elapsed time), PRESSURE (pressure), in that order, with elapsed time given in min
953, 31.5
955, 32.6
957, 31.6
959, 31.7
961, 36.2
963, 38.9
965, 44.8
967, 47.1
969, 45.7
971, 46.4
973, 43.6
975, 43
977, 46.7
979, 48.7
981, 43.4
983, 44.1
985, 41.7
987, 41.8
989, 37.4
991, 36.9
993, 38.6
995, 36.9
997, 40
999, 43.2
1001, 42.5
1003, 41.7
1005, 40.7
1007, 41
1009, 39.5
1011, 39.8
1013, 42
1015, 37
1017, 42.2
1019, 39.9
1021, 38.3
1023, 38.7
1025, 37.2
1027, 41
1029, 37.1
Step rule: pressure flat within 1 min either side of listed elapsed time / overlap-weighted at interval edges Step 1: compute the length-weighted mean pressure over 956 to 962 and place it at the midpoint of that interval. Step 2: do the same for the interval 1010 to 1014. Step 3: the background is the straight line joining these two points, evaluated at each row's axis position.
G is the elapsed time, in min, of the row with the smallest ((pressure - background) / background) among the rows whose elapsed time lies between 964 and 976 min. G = 975 min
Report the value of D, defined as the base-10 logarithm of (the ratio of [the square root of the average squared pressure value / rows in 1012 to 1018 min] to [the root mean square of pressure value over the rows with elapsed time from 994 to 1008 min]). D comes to -0.005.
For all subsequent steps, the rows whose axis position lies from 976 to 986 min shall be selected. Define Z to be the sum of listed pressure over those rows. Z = 225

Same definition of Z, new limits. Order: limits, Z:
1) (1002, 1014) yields 245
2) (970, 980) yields 228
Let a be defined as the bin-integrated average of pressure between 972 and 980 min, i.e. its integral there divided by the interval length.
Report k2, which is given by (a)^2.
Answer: 2070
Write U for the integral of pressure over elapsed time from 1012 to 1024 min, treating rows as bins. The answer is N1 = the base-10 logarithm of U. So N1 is 2.68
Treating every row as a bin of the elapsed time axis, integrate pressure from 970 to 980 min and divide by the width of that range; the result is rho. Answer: 45.7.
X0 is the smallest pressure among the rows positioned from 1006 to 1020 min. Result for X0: 37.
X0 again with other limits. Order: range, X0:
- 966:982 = 43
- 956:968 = 31.6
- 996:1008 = 40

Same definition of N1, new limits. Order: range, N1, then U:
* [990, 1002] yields 2.68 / 476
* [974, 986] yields 2.73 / 535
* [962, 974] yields 2.73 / 533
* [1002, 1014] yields 2.69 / 489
